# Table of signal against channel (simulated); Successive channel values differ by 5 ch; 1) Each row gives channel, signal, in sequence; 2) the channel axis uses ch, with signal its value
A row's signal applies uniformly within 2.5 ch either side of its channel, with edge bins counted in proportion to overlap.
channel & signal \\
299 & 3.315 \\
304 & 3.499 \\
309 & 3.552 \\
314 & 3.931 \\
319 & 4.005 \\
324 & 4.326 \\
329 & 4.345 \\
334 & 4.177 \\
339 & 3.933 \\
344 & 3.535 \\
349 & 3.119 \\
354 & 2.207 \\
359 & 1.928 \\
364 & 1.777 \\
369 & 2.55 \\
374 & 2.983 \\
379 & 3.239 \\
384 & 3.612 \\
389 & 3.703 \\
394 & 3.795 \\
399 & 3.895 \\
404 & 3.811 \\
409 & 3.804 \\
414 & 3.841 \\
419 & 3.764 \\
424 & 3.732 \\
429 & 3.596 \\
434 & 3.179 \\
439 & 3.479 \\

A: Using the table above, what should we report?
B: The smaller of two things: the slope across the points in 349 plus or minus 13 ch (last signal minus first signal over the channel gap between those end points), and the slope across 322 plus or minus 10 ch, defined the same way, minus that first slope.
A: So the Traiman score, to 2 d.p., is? -0.10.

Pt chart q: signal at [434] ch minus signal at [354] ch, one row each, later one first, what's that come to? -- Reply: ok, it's 1.0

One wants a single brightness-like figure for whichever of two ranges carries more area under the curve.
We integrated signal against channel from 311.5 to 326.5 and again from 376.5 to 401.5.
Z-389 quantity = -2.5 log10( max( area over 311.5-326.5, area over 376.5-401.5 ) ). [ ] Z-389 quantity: -4.9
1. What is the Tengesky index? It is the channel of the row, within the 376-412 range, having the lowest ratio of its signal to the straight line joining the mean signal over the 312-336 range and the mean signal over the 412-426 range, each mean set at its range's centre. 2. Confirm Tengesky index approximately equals 379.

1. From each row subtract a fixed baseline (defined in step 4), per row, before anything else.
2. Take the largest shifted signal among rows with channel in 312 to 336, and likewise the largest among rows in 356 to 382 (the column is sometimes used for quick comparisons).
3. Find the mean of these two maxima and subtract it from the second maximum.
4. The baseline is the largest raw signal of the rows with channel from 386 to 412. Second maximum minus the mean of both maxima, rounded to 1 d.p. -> -0.6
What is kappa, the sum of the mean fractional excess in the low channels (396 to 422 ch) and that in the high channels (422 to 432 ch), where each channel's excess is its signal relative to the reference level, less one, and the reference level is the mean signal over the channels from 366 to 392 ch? 0.33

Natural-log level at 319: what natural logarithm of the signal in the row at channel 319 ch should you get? 1.39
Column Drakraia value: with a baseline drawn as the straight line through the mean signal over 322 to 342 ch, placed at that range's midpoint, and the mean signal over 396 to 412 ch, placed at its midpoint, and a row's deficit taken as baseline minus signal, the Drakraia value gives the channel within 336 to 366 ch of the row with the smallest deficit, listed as 339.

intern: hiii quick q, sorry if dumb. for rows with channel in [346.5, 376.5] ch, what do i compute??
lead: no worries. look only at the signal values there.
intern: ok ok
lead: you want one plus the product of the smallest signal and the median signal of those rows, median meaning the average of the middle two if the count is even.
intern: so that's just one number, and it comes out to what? 5.2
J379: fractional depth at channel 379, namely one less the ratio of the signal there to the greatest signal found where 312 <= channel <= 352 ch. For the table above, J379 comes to 0.25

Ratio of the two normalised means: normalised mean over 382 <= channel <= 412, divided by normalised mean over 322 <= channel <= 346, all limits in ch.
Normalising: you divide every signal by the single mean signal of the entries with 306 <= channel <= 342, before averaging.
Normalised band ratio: 0.93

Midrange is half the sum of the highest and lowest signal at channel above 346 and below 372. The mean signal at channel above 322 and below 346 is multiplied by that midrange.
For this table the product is 10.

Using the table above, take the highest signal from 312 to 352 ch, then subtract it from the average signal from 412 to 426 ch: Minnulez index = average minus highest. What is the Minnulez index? -0.57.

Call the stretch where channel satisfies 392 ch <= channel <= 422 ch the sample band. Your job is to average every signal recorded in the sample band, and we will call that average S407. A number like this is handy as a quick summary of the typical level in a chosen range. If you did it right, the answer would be 3.82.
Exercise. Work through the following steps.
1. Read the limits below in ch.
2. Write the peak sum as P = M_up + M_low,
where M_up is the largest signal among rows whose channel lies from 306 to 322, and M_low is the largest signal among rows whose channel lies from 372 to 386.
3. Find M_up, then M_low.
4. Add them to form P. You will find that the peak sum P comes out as 7.62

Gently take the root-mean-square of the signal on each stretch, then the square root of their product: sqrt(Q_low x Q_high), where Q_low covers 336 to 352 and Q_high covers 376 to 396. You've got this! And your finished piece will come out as 3.57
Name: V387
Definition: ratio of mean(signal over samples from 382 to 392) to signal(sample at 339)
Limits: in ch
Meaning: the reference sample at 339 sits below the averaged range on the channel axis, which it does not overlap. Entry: 0.9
